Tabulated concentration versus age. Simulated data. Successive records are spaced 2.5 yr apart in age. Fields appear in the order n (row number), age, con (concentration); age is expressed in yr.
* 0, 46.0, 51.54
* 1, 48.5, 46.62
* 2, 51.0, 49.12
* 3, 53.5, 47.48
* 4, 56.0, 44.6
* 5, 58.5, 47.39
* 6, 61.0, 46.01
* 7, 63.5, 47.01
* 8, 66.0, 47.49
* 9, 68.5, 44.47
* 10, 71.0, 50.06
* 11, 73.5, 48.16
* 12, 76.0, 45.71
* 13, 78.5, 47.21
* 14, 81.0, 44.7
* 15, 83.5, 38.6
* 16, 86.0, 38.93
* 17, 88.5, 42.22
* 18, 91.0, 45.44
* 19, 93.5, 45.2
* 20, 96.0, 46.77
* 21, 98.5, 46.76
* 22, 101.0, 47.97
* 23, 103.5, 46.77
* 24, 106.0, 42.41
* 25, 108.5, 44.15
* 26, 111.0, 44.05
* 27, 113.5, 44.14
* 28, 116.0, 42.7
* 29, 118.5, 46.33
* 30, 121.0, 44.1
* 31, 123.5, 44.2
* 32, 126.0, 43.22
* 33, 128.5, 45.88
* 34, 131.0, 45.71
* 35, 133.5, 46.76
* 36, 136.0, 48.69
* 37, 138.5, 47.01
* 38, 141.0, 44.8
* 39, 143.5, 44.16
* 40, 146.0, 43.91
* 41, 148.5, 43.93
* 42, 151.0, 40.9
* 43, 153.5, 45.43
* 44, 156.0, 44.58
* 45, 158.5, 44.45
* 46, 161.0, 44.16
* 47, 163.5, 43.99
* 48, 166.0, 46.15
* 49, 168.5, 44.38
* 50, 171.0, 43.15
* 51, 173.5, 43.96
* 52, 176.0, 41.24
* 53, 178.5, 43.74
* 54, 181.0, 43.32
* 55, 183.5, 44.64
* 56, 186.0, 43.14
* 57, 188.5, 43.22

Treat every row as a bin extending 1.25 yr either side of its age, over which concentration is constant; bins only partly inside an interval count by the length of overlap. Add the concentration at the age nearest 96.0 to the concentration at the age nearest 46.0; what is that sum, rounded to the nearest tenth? 98.3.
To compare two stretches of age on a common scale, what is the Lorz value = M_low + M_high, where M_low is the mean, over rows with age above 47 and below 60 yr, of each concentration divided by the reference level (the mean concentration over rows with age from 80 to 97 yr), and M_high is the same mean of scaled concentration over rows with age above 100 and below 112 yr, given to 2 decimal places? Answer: 2.14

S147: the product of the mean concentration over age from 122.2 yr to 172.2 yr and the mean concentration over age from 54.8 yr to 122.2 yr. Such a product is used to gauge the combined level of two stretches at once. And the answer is 2022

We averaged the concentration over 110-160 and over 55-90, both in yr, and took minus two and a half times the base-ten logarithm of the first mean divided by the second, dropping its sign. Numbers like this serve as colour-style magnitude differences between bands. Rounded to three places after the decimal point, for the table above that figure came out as 0.011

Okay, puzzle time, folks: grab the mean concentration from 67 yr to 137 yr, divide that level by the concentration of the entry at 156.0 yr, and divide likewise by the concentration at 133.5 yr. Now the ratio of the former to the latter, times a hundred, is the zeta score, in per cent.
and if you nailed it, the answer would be 105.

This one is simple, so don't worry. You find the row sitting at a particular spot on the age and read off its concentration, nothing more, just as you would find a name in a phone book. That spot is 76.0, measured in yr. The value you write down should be 45.71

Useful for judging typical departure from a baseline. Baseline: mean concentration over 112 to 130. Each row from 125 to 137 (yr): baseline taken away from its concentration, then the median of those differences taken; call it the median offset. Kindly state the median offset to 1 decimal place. 1.5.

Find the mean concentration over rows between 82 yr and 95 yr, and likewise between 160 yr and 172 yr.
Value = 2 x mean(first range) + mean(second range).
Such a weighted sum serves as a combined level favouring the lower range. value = 129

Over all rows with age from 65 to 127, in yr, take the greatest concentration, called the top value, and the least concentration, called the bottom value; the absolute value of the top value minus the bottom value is 11.5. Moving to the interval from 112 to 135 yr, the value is 4.1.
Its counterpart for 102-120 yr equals 4.4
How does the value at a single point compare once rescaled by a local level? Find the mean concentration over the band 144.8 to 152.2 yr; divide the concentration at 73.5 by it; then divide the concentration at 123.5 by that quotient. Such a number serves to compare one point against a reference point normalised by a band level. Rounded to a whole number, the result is 39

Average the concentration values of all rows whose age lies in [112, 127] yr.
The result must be 44.1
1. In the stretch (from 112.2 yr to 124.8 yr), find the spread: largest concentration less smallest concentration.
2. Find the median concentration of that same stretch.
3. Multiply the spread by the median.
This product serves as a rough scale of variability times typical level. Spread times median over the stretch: 160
